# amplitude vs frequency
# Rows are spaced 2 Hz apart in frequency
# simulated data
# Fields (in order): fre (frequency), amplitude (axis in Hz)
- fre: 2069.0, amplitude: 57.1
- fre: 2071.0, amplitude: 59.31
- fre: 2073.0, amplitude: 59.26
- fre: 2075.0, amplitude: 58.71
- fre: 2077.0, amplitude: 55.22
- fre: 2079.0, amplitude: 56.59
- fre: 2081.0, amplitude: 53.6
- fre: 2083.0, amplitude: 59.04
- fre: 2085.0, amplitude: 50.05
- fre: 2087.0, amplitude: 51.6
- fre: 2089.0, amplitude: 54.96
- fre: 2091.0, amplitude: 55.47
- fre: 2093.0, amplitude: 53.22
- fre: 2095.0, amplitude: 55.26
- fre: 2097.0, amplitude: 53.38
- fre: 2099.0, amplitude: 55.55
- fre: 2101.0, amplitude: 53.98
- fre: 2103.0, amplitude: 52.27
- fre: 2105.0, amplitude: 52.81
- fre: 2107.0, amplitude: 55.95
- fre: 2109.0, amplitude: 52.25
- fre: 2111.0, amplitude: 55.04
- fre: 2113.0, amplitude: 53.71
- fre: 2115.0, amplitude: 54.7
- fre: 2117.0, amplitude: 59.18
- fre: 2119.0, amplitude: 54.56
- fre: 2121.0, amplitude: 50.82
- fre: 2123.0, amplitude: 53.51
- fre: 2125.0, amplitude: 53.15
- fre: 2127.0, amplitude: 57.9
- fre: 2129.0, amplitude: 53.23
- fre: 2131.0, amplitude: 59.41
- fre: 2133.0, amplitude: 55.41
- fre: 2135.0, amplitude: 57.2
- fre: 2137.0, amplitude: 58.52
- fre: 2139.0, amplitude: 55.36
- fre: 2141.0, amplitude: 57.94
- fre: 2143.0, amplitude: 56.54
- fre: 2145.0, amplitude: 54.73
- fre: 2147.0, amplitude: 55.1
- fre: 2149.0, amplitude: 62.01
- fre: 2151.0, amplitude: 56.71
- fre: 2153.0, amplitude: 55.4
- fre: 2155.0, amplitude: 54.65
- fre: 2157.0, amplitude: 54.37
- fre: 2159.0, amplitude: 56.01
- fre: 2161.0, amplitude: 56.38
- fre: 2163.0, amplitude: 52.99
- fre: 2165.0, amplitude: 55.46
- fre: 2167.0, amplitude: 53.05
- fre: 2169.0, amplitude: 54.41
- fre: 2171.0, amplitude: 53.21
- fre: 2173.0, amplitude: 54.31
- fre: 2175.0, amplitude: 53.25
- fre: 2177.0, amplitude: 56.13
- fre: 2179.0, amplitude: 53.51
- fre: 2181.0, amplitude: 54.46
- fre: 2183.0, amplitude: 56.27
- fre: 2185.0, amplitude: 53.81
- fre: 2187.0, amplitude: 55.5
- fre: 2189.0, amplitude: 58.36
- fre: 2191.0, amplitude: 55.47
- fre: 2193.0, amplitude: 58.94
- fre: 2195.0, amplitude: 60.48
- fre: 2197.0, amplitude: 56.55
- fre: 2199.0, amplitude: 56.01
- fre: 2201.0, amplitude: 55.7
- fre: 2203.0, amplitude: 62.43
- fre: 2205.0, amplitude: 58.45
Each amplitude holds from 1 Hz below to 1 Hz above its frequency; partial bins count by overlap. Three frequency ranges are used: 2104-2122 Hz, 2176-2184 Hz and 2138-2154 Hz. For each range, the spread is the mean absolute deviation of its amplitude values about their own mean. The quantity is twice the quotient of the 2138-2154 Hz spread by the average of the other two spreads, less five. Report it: -2.70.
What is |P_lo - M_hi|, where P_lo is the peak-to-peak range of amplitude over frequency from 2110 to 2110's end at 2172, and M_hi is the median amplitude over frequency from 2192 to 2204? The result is 46.6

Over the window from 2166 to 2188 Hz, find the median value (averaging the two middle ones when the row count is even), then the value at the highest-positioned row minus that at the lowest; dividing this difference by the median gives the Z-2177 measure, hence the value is 0.05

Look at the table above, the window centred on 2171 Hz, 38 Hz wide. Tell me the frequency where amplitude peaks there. 2189.0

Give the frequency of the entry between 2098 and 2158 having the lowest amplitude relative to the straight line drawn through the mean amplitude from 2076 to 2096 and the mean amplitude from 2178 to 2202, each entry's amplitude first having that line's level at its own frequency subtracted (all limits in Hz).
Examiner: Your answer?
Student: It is 2121.0 Hz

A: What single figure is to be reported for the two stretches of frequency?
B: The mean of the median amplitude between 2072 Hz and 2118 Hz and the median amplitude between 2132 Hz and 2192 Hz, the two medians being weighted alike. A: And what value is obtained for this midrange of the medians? 55.2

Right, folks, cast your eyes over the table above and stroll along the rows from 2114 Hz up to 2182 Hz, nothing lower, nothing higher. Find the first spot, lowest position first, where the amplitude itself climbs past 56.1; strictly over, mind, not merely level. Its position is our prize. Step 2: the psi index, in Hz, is 2117.0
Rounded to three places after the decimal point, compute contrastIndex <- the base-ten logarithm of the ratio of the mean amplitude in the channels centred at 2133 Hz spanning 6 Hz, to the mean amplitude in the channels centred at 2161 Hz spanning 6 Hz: 0.017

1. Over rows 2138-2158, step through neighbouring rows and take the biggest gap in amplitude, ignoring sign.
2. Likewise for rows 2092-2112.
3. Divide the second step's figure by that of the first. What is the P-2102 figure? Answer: 0.54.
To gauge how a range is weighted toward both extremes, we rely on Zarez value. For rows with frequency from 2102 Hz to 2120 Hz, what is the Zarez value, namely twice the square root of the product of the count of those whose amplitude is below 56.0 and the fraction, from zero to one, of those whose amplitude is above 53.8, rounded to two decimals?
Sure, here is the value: 4.22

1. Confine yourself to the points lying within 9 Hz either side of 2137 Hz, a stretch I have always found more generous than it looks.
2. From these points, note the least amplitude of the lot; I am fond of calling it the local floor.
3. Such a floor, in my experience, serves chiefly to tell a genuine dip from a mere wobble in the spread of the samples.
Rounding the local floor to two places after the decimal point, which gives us 53.23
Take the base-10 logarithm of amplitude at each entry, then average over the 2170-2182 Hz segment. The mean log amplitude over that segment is 1.73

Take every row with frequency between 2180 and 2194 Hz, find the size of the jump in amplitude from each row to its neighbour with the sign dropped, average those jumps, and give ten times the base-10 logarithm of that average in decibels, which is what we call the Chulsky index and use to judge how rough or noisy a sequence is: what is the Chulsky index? 4.0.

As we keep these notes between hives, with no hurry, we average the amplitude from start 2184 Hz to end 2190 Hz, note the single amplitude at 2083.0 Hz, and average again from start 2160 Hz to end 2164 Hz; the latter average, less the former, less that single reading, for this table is -60.2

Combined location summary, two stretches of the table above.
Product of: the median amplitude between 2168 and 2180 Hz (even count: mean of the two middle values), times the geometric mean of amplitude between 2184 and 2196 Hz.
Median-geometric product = 3075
